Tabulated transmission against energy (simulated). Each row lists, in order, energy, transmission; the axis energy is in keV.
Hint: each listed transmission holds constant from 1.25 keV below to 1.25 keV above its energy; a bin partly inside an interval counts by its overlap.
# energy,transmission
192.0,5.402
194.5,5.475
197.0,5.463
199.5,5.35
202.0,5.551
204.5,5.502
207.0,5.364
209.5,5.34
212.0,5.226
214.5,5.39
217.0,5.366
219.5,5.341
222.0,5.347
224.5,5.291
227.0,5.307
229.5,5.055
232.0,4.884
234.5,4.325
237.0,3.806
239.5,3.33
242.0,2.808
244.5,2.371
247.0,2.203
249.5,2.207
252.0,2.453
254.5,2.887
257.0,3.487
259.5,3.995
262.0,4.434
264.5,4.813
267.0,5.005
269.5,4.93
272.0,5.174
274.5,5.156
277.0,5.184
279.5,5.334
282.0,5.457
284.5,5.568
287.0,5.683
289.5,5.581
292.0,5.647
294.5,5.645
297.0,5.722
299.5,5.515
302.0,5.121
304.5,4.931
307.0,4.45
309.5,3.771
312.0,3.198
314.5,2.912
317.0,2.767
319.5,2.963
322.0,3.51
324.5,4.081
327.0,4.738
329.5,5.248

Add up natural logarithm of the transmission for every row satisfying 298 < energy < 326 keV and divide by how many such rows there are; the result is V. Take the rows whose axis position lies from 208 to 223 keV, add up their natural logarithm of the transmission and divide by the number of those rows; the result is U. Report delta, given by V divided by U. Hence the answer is 0.8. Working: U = 1.67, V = 1.34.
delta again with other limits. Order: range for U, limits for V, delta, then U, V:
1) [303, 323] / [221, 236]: 1.3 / 1.25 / 1.61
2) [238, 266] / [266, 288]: 1.5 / 1.12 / 1.66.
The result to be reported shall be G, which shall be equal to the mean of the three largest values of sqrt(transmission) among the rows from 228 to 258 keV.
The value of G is 2.18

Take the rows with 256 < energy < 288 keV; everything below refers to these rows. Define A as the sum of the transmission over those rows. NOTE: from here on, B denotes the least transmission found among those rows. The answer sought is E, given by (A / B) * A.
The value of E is 1183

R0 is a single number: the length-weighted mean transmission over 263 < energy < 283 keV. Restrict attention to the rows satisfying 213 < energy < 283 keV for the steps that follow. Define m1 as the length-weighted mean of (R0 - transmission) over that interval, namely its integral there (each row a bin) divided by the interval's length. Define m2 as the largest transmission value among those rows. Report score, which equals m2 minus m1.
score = 4.7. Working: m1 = 0.8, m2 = 5.457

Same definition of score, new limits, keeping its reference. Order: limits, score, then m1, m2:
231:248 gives 3.2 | 1.7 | 4.884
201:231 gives 5.8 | -0.2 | 5.551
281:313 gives 5.7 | 0.0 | 5.722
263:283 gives 5.5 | 0.0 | 5.457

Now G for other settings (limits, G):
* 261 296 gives 2.38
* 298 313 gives 2.28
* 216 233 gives 2.31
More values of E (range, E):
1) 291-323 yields 1140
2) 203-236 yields 1061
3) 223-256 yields 1000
